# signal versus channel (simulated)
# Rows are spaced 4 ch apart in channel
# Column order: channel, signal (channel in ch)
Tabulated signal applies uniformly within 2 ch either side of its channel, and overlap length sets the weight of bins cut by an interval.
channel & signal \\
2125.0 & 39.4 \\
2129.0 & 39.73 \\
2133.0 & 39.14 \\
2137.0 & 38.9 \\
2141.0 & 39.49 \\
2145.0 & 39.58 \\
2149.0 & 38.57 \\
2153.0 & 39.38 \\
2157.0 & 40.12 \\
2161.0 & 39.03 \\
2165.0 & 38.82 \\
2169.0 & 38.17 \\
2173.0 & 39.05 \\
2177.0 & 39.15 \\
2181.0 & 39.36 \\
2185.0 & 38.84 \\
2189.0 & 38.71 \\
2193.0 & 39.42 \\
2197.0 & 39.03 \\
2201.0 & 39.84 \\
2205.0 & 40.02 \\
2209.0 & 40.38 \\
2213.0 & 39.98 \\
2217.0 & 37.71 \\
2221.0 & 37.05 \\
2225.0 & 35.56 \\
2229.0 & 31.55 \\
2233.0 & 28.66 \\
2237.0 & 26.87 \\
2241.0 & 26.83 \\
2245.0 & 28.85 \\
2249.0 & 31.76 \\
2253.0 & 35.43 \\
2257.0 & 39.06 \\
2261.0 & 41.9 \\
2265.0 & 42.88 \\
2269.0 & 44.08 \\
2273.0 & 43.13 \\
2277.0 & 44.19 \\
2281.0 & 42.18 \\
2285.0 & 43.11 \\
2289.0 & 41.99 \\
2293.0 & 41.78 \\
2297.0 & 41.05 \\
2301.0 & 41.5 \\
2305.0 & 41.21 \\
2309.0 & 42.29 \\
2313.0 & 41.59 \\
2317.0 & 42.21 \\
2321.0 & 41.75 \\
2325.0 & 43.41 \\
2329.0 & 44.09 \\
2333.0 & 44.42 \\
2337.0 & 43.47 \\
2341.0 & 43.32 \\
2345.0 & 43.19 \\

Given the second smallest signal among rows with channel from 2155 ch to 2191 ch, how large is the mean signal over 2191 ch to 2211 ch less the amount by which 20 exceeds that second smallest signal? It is 58.4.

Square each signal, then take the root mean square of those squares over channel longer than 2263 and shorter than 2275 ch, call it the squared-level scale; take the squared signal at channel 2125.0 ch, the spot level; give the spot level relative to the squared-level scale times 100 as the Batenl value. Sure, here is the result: 83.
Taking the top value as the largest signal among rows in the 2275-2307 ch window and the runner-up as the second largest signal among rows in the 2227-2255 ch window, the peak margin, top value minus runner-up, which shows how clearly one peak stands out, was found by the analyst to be 12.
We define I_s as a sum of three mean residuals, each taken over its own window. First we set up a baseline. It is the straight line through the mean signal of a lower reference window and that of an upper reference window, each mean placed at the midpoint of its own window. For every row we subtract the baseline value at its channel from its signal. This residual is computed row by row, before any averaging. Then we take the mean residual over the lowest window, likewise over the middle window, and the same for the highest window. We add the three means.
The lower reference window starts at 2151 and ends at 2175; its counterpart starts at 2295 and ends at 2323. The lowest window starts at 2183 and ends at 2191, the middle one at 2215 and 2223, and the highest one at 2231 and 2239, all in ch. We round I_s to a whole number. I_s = -16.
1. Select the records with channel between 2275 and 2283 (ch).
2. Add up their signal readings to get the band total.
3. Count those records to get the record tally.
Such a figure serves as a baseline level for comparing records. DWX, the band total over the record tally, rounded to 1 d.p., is 43.2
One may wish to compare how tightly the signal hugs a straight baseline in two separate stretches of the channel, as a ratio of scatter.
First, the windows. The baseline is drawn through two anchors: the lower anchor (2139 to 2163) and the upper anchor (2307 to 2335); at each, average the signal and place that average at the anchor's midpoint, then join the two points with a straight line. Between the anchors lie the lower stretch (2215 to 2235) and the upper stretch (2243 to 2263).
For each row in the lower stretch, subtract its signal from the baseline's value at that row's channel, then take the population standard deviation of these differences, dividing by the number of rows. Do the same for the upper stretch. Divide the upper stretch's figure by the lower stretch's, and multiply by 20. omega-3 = 26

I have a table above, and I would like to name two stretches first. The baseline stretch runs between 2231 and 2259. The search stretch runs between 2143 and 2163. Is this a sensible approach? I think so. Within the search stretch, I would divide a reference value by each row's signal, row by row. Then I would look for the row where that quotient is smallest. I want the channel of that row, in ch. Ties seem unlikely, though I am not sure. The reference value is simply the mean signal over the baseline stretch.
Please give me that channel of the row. 2157.0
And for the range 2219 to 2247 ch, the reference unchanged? 2221.0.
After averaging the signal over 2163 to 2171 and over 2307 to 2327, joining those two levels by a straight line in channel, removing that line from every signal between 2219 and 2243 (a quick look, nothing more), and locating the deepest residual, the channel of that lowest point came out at 2241.0 ch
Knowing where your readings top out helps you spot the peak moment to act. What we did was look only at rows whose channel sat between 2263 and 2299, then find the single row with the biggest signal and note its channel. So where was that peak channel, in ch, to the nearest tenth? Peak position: 2277.0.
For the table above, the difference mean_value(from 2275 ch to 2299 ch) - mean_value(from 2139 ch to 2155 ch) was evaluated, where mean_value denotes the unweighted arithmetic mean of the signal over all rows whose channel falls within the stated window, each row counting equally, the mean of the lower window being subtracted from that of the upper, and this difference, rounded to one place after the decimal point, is 3.1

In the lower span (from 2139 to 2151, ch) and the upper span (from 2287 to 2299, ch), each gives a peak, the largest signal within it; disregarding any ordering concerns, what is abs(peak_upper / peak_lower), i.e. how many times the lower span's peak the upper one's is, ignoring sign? 1.06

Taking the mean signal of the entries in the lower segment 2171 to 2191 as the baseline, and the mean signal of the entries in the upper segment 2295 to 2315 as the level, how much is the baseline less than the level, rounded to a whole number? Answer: 3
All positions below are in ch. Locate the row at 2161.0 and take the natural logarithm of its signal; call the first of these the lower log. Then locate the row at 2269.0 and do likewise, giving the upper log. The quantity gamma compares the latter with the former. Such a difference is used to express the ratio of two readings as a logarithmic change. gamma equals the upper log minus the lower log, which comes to 0.122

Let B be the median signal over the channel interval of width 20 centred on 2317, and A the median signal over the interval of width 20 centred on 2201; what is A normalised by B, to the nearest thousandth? 0.944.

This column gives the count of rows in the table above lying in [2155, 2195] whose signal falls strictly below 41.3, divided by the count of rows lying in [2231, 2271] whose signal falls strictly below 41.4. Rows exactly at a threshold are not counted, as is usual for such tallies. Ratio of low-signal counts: 1.4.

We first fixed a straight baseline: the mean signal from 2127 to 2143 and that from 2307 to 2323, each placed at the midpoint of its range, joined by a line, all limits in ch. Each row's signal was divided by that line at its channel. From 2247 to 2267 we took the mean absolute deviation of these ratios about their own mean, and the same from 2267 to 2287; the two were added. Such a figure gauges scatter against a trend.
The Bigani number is 0.10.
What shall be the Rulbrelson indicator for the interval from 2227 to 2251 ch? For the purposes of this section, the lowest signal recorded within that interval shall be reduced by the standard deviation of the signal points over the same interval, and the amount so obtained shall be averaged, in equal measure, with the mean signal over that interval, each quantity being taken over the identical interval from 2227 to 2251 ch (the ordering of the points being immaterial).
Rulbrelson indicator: 27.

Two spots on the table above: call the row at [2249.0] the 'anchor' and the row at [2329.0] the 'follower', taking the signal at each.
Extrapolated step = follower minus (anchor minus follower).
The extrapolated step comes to 56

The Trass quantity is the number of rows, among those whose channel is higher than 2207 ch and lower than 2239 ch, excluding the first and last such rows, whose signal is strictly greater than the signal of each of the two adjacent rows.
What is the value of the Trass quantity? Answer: 0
